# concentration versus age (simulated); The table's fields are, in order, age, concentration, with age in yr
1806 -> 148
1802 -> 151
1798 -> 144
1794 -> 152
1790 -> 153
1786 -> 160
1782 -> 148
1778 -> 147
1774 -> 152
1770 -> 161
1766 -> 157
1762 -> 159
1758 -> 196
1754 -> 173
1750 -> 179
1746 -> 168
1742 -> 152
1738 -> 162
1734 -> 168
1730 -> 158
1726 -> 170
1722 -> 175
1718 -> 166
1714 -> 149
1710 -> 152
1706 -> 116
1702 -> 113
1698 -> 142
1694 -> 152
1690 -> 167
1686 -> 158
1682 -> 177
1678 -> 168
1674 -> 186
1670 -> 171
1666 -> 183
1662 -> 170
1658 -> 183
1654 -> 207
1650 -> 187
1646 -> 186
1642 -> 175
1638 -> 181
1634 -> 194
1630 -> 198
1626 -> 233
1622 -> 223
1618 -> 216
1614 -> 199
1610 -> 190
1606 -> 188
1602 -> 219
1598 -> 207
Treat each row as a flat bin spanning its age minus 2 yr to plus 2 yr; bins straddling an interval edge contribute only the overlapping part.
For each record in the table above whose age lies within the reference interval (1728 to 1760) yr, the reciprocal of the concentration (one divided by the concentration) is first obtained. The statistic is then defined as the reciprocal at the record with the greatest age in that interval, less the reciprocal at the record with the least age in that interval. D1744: -0.0012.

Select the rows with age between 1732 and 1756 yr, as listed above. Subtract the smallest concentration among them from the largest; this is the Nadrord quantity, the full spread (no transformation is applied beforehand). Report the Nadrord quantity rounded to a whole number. 27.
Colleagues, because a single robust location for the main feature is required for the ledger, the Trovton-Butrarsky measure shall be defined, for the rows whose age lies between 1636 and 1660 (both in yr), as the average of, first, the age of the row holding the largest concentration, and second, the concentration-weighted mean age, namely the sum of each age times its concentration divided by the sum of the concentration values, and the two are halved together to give 1651.1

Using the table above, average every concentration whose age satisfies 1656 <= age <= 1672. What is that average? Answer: 177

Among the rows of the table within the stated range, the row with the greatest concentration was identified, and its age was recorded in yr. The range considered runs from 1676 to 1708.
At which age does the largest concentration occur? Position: 1682 yr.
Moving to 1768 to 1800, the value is 1770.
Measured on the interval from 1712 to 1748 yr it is 1722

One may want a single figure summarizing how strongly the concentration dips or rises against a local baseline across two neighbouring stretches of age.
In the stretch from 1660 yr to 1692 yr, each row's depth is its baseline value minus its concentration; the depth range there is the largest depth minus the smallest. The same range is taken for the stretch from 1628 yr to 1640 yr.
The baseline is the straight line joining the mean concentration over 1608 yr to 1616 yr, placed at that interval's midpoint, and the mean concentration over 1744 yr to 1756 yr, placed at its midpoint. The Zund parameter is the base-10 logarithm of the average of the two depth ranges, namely 1.32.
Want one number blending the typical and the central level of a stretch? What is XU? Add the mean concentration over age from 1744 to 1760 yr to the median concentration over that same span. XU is 355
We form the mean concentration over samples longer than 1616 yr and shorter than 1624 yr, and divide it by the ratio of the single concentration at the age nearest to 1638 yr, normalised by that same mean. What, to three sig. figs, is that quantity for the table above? 266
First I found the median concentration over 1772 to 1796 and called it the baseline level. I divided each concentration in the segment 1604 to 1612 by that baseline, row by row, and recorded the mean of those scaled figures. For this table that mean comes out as 1.24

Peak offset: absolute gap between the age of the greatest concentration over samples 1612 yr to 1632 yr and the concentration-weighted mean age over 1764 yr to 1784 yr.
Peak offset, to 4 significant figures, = 147.8 yr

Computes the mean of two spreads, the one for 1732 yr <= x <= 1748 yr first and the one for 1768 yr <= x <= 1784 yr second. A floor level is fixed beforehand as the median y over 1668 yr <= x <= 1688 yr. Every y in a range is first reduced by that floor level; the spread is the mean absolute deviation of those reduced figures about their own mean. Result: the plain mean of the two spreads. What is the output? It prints 5.0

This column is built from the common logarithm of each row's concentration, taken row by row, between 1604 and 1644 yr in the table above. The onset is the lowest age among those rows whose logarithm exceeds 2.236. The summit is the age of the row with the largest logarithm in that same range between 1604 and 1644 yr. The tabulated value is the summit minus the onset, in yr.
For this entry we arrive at 20 yr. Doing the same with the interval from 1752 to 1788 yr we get 4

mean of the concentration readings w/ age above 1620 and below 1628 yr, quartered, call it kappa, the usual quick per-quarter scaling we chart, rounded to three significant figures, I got 57.0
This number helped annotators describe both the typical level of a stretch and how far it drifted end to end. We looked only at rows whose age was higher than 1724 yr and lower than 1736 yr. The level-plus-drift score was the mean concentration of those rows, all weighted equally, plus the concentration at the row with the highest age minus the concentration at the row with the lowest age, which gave 163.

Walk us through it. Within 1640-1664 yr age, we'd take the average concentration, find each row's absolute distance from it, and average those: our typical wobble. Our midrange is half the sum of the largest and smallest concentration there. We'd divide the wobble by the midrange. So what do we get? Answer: 0.05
